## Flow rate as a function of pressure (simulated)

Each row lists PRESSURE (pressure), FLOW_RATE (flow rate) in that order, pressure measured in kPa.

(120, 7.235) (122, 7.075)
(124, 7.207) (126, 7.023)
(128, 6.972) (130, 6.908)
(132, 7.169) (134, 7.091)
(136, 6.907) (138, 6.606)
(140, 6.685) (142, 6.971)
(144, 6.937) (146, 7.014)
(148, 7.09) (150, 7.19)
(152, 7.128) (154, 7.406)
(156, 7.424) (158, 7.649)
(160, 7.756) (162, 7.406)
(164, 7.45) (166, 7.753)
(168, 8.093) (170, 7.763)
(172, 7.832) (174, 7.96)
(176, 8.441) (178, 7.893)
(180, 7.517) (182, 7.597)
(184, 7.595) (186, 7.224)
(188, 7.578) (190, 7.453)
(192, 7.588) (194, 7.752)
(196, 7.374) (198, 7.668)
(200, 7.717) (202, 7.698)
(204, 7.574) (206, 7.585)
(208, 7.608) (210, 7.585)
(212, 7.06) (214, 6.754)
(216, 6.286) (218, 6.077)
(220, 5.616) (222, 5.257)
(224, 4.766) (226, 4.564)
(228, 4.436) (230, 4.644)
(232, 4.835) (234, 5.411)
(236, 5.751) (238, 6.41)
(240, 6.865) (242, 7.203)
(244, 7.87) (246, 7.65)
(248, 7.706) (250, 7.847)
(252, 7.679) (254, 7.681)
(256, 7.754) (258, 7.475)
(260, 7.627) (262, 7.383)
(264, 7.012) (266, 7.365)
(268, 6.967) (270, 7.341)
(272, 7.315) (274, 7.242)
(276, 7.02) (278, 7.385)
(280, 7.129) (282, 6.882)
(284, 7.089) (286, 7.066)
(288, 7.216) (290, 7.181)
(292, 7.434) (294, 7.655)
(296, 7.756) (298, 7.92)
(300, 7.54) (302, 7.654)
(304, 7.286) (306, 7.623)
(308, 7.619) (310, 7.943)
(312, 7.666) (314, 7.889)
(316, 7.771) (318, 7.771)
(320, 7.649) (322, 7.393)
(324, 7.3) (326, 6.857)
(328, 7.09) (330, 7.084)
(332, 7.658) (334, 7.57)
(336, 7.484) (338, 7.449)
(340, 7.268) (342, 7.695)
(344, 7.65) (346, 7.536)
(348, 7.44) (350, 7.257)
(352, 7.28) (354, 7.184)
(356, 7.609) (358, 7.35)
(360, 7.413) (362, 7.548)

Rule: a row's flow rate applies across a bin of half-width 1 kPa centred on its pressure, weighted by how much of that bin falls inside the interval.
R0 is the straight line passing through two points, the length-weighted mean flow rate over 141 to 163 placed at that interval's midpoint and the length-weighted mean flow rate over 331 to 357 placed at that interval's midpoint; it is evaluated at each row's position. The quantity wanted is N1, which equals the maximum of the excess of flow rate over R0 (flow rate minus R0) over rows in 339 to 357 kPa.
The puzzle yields 0.2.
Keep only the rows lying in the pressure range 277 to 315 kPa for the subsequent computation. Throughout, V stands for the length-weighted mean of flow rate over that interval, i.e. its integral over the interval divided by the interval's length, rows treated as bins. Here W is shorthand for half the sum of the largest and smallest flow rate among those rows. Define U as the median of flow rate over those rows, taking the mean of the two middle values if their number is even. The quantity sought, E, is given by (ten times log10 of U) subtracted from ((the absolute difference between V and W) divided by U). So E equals -8.77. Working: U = 7.5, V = 7.5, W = 7.41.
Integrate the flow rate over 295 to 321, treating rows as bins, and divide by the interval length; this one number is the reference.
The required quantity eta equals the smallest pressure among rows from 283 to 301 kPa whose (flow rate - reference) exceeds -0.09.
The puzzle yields 294 kPa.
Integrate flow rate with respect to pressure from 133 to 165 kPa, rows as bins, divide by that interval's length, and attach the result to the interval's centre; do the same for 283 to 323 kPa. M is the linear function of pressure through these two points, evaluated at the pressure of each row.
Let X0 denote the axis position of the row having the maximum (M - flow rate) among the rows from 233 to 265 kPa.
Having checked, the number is 234 kPa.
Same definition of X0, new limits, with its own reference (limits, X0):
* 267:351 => 326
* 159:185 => 162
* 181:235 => 228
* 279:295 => 282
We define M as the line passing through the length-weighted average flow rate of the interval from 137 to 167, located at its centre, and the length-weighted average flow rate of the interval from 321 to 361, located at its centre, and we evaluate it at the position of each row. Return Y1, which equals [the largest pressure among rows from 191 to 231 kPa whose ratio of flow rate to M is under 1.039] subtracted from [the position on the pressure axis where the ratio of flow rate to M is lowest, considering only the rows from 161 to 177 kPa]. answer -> -68 kPa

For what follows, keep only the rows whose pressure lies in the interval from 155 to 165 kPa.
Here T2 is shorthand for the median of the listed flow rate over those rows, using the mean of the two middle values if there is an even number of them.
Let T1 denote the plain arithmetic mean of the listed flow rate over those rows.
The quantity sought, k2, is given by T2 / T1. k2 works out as 0.99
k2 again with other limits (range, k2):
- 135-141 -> 0.99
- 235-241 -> 1.01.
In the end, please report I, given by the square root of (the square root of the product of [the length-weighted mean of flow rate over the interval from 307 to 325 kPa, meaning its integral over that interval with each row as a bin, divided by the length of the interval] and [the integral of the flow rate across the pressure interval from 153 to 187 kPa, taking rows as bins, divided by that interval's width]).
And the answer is 2.77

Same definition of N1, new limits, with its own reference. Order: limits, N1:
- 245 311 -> 0.5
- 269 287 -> 0.0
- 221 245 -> 0.5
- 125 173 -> 0.8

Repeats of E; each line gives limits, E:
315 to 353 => -8.71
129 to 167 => -8.53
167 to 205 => -8.83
